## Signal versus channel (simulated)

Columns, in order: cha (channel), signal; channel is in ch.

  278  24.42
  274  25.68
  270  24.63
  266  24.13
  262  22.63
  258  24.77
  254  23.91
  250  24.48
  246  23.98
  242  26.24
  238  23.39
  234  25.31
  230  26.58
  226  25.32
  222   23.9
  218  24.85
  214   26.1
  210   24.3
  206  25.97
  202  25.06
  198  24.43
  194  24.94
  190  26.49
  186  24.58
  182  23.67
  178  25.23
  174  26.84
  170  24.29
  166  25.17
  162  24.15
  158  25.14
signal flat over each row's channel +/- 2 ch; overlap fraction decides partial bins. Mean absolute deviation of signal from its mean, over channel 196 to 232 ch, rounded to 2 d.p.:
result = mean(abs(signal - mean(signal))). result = 0.73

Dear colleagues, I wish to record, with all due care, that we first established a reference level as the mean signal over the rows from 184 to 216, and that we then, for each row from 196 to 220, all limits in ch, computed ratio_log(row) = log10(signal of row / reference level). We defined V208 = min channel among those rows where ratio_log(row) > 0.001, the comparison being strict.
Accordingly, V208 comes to 206 ch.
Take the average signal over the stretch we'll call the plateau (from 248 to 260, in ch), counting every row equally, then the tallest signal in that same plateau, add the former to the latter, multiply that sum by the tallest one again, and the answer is 1218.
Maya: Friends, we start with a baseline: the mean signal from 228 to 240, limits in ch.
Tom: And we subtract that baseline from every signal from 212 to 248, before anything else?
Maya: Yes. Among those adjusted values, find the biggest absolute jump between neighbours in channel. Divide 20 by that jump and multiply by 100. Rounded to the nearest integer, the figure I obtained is 702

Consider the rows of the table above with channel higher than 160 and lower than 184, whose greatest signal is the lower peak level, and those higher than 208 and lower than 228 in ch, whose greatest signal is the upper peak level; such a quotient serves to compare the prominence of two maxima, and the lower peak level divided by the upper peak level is 1.028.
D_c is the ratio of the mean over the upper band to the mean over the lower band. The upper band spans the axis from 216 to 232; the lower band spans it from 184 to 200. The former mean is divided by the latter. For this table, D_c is 1.00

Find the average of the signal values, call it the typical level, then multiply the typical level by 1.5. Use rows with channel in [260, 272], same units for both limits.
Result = 35.7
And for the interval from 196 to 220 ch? 37.7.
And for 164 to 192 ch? 37.8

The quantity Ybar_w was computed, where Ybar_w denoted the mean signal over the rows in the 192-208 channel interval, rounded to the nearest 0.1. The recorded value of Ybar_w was 25.1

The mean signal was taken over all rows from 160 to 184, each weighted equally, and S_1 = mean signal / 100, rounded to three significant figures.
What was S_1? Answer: 0.249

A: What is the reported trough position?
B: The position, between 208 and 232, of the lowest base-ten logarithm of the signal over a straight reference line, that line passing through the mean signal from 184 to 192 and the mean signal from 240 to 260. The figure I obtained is 222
